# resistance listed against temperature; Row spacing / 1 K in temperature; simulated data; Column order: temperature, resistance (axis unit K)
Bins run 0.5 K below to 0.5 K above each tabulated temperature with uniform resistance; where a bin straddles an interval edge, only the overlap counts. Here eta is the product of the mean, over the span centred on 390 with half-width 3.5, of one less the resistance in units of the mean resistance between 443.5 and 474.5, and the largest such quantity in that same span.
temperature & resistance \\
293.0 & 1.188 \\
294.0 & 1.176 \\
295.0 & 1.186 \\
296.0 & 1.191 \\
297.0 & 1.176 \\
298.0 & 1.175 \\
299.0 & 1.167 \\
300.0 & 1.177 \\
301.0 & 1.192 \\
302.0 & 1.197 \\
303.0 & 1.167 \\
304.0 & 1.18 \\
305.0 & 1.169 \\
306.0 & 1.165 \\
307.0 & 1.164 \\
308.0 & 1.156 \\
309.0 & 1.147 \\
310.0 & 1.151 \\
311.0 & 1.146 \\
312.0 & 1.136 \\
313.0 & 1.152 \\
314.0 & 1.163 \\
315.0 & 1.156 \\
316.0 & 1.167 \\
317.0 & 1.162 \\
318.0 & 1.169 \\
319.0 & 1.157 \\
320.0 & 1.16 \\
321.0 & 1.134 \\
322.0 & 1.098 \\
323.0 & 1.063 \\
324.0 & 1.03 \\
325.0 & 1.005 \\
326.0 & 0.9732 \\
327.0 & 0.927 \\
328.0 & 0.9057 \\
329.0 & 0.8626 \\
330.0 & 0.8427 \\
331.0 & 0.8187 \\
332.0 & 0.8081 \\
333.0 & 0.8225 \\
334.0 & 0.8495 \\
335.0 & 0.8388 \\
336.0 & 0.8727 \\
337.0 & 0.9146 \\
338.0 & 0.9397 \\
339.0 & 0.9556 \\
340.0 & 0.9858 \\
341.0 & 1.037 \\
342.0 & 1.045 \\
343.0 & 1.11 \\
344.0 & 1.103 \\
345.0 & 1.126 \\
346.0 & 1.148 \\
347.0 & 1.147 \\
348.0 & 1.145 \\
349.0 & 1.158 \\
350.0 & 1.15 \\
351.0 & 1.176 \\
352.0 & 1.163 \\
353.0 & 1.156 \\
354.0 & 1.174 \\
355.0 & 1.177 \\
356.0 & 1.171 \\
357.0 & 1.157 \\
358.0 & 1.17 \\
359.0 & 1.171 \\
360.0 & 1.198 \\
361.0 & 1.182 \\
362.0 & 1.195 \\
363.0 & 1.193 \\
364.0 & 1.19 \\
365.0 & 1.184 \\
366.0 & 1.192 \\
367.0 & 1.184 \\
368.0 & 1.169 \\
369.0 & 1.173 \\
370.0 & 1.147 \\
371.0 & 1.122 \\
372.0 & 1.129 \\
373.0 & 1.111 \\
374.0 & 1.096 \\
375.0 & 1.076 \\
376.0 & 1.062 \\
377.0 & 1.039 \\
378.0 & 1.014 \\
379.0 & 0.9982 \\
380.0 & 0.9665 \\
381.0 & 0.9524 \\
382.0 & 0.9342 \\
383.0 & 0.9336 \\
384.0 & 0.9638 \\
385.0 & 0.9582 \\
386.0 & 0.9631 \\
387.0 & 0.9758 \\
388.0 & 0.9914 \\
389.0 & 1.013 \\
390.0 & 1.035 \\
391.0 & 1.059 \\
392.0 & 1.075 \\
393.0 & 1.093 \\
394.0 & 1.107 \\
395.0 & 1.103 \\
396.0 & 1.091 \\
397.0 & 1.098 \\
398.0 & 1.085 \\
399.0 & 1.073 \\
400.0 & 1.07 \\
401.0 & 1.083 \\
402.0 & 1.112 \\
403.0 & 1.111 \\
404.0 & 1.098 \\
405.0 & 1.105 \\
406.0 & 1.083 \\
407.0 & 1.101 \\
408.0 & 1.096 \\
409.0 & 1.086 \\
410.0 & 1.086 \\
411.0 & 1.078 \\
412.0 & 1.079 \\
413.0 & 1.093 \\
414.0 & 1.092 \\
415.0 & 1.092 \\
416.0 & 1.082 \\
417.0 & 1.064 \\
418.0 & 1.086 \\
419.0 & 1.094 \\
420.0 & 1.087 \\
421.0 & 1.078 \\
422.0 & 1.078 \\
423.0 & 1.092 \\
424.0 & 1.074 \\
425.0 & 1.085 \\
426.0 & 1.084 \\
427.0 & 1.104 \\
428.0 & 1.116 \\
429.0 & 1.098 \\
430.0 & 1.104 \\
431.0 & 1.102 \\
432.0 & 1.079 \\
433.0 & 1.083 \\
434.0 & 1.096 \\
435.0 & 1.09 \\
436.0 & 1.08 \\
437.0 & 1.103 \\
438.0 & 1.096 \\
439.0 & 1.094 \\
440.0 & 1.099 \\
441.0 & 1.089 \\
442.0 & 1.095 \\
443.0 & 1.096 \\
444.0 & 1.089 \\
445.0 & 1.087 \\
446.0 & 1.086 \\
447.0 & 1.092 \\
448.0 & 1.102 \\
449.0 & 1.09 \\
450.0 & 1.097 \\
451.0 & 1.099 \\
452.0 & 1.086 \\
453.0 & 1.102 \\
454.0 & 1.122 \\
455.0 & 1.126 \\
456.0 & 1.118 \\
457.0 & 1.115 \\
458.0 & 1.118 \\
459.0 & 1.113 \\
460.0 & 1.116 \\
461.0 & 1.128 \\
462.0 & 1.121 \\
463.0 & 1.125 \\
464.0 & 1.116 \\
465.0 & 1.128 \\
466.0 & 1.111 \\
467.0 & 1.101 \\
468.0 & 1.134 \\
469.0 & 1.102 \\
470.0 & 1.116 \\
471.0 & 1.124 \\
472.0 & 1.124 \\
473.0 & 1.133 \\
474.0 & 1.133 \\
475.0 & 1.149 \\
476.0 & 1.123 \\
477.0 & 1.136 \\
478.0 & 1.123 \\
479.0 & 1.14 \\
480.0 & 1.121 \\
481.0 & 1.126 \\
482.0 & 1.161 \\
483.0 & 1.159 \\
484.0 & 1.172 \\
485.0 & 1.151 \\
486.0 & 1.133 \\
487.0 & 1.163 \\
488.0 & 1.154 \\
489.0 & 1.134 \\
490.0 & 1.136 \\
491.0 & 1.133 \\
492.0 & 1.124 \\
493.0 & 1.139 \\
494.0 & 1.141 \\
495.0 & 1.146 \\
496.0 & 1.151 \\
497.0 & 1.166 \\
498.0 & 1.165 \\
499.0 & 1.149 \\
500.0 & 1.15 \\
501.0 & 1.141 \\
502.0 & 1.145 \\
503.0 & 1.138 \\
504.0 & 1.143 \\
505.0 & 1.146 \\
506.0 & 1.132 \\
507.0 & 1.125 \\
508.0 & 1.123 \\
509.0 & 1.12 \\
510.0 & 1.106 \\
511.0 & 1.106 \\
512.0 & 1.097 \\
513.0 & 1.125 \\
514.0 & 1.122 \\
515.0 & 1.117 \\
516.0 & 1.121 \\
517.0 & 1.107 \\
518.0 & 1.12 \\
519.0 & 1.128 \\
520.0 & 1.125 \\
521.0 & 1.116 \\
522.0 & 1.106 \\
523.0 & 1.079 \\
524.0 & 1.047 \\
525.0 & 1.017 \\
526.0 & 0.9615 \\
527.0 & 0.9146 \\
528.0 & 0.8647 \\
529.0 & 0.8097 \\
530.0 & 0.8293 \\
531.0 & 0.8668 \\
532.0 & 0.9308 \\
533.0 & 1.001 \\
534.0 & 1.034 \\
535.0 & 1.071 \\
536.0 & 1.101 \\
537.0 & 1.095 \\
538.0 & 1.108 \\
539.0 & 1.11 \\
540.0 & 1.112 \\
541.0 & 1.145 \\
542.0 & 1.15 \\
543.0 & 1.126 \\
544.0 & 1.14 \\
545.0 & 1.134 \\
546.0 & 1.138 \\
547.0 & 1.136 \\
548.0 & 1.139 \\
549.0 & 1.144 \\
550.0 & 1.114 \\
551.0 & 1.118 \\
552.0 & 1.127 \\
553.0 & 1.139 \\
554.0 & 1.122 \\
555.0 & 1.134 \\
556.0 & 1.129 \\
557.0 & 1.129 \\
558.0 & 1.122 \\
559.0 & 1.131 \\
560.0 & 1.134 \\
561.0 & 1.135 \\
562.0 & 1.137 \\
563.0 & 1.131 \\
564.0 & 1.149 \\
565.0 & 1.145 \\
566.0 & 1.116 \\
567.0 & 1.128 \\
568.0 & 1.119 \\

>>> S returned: 0.0084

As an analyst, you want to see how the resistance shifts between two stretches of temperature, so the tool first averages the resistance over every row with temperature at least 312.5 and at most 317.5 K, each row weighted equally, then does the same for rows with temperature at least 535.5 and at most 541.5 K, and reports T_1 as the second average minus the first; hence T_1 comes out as -0.048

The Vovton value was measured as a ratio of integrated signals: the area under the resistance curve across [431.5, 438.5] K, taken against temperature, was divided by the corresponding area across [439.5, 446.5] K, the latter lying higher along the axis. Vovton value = 1.00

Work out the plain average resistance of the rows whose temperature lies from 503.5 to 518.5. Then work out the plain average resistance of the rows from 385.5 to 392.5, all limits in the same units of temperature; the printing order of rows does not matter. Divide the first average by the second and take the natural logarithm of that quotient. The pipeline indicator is 0.10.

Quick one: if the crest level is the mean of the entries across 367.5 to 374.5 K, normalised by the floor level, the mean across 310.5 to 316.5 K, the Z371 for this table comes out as 0.98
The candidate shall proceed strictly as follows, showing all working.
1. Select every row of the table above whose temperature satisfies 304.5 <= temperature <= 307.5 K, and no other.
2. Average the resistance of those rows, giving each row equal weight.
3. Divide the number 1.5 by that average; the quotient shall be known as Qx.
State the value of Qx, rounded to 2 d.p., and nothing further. 1.29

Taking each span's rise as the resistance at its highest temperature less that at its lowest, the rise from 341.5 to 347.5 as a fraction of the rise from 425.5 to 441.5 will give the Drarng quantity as 20.4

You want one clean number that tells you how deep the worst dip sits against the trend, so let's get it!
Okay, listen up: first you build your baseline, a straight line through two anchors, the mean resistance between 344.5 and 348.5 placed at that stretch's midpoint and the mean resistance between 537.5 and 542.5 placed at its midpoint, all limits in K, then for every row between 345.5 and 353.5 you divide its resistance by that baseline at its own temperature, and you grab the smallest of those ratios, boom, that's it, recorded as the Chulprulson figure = 1.00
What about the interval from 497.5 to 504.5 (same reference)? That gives 1.01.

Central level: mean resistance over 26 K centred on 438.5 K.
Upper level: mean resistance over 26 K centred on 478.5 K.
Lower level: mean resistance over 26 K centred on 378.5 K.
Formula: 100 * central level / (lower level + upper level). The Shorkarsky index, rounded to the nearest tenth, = 50.1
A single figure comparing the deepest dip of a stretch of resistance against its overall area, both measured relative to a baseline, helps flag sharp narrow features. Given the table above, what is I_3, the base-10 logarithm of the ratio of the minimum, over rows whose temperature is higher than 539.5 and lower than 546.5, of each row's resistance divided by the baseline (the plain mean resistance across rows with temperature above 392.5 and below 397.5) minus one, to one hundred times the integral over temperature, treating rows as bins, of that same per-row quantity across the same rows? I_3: -3.3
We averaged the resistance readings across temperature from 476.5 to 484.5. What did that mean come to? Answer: 1.14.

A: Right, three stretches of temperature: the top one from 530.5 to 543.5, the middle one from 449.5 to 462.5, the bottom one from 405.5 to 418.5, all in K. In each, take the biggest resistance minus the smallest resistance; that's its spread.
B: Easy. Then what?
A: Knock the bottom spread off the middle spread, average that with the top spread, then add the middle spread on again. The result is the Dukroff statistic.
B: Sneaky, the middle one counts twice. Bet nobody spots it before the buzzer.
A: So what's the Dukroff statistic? 0.19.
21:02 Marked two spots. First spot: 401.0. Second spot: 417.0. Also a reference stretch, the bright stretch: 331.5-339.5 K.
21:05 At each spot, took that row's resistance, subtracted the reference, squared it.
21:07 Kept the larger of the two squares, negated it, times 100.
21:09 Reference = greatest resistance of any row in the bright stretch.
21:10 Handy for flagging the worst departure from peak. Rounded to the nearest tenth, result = -1.6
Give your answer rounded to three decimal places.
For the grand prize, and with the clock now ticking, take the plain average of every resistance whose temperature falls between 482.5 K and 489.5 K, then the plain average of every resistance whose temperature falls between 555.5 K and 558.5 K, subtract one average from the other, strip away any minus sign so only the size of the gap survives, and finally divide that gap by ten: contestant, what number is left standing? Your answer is 0.003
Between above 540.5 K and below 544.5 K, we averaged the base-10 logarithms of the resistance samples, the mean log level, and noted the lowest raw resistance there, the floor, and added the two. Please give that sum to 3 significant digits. 1.18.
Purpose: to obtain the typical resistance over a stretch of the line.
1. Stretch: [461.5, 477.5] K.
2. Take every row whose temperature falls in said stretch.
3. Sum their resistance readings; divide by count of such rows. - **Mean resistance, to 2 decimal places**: 1.12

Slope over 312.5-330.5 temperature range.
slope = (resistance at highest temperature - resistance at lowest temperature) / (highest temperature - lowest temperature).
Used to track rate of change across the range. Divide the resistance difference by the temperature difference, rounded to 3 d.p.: -0.018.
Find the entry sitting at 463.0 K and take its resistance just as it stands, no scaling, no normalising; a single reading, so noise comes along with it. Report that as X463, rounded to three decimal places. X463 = 1.125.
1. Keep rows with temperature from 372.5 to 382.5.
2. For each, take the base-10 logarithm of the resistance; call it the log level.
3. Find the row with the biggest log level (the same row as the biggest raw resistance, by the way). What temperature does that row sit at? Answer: 373.0 K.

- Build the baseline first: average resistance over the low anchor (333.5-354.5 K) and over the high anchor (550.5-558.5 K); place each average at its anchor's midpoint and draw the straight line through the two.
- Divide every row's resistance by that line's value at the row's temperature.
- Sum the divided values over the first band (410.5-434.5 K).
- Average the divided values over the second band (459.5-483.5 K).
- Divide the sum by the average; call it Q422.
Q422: 23.5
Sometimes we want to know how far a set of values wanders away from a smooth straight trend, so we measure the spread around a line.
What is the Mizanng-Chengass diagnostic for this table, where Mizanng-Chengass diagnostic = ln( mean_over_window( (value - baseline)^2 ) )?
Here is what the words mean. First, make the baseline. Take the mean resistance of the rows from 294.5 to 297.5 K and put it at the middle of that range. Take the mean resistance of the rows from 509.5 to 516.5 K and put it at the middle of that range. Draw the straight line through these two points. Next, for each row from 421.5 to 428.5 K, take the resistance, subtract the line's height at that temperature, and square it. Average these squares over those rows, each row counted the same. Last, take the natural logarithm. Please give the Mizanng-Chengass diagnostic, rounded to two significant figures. -5.8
